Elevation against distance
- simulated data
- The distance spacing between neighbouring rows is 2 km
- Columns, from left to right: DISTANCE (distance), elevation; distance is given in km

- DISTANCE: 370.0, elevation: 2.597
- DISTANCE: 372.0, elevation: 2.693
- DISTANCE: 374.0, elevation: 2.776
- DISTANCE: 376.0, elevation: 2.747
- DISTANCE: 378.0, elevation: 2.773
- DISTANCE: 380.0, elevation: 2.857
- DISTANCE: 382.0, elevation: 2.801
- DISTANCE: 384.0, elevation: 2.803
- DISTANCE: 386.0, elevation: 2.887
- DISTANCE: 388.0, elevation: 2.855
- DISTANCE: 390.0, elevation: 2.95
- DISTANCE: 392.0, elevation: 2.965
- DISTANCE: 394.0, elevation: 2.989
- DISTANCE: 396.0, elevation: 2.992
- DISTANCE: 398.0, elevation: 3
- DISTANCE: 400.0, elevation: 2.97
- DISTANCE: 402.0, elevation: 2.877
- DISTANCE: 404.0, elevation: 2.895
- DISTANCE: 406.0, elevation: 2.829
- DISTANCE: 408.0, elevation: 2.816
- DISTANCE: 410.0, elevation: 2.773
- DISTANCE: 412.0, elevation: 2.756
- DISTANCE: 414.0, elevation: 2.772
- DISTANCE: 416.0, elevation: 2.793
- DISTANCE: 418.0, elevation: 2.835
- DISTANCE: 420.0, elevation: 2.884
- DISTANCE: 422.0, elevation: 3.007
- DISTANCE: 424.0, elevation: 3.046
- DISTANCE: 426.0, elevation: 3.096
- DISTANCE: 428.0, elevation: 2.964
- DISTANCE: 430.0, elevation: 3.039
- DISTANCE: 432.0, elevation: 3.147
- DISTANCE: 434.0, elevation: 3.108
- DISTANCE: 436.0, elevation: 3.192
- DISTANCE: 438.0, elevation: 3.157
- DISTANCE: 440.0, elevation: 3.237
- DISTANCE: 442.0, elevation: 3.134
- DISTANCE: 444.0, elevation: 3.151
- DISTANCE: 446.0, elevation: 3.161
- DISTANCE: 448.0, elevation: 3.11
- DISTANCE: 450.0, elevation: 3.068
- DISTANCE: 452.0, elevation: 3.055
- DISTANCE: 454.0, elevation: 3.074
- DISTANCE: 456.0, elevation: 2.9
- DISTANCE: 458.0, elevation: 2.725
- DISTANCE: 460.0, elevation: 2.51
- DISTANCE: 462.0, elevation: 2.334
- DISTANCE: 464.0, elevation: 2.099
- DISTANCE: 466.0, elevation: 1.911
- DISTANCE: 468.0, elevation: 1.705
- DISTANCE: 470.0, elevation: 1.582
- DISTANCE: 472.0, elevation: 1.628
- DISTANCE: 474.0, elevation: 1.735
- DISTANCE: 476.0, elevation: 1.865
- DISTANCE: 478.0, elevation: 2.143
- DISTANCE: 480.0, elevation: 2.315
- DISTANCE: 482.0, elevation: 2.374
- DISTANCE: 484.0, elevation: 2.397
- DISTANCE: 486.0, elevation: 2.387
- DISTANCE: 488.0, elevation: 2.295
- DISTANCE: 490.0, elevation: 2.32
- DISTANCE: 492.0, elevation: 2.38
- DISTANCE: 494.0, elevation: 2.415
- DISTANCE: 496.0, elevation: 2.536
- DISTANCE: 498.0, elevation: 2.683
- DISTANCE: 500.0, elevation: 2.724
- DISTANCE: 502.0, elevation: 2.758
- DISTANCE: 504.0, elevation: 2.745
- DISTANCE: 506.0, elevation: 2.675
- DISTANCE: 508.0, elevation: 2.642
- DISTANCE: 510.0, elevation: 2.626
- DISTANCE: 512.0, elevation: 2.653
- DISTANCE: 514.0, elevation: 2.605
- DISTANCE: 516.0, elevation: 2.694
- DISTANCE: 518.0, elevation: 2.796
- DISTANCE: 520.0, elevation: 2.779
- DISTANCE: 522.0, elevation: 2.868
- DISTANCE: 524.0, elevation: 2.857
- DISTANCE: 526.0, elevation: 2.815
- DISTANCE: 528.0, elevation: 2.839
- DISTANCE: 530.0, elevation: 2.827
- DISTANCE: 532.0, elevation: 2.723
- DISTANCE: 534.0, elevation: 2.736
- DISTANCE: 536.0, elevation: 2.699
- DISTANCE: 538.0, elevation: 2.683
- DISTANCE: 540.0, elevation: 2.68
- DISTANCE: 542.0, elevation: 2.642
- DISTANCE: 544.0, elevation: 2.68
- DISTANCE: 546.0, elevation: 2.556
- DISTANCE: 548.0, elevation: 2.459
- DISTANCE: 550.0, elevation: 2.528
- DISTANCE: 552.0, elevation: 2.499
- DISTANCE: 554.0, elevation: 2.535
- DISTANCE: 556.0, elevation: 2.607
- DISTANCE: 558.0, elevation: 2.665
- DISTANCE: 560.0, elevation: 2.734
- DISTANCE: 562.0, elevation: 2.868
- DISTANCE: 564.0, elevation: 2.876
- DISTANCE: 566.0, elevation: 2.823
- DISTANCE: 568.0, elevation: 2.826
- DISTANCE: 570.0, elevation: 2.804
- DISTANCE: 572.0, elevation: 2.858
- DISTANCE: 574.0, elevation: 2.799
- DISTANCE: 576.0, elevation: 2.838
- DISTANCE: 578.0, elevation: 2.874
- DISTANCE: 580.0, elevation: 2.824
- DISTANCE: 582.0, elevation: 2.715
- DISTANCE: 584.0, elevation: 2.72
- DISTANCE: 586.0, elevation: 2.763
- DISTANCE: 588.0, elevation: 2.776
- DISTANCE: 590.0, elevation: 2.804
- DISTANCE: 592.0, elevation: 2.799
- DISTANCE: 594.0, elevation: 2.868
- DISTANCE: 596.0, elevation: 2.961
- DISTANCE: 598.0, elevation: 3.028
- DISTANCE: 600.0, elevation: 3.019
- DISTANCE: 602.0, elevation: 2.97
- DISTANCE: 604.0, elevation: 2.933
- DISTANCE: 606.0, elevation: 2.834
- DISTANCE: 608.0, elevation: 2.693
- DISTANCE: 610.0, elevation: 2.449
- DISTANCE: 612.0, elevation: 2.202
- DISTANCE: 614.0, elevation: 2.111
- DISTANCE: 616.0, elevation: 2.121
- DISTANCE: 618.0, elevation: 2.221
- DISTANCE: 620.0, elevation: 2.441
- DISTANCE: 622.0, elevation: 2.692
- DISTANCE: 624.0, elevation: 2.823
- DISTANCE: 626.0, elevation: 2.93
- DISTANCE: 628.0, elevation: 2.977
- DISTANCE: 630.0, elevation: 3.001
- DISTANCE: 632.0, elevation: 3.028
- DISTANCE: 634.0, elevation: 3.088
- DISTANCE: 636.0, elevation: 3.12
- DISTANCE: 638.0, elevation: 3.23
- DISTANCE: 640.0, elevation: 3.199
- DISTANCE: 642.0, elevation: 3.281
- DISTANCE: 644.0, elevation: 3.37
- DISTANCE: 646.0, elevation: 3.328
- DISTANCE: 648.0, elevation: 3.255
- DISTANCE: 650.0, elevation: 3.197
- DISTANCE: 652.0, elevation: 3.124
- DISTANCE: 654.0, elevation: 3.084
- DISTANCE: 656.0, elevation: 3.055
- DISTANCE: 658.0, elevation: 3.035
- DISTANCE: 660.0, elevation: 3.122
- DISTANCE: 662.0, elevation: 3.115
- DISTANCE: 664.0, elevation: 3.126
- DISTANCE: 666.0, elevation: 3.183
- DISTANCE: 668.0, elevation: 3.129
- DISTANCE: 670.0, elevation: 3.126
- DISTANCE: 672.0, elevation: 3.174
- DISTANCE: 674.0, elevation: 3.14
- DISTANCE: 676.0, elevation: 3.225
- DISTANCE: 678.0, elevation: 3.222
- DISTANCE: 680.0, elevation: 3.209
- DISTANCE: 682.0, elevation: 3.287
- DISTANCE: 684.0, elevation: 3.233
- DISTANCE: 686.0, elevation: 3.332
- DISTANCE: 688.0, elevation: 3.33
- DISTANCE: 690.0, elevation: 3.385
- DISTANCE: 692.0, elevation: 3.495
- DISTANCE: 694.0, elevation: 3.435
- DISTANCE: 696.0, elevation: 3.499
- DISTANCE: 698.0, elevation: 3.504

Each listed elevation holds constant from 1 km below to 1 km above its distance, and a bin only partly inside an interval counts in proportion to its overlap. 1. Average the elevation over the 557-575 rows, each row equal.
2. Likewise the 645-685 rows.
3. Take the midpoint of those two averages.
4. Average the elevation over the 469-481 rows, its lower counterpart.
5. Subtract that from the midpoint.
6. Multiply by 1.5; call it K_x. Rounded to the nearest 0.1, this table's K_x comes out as 1.7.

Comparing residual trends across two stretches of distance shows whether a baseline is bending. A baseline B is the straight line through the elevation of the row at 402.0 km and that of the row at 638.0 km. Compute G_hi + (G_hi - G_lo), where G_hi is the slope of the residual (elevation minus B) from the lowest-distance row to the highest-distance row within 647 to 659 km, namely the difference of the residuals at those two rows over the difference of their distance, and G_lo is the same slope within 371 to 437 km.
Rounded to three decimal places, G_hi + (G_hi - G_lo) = -0.053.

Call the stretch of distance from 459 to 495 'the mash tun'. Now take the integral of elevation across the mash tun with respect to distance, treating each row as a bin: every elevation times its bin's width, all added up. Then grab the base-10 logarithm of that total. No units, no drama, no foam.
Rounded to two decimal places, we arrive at 1.89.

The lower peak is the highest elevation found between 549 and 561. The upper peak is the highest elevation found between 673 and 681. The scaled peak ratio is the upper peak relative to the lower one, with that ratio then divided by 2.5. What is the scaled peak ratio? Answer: 0.47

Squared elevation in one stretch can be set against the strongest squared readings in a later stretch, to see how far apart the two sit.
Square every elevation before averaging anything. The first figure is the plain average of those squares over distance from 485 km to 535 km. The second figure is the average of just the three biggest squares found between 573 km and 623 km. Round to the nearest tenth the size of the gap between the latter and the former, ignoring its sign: 2.0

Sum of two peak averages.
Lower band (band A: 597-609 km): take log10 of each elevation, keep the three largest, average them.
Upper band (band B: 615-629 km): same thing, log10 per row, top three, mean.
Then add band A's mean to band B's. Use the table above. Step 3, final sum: 0.94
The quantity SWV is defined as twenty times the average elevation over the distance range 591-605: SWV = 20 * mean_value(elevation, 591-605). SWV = 59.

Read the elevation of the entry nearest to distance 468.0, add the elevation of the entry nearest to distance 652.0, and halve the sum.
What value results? 2.4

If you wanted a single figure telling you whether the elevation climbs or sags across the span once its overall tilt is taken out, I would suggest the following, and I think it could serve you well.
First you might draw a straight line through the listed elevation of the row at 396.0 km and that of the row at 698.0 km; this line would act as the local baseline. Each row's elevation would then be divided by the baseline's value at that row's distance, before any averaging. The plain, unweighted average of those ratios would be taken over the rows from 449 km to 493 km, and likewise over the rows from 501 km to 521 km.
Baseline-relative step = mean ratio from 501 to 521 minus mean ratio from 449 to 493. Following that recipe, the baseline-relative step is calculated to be 0.11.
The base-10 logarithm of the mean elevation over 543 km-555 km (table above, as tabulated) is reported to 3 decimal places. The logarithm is 0.405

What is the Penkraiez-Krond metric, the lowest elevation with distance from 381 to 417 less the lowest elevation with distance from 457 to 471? 1.2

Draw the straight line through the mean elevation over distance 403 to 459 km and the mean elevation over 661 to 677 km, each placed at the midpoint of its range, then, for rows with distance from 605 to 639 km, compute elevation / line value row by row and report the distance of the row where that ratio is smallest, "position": 614.0 km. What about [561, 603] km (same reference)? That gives 582.0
